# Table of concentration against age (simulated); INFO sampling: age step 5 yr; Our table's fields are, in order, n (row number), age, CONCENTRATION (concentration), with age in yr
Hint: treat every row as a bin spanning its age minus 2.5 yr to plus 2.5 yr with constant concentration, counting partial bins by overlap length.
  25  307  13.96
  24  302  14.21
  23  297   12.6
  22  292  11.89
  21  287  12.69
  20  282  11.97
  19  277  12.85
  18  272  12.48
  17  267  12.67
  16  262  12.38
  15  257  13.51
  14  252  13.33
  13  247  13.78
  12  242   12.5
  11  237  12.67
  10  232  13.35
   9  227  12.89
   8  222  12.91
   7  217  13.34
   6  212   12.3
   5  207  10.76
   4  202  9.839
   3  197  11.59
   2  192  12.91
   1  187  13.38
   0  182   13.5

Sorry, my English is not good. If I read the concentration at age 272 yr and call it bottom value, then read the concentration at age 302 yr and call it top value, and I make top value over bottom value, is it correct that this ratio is 1.14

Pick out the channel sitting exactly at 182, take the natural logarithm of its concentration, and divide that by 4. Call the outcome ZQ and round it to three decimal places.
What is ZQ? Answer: 0.651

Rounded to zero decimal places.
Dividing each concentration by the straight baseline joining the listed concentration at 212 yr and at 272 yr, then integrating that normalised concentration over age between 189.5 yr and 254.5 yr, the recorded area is 66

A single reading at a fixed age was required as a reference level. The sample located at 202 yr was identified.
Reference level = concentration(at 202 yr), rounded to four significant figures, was 9.839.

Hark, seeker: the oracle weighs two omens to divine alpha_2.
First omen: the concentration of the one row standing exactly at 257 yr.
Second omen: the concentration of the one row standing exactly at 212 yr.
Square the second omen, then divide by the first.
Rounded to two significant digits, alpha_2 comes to 11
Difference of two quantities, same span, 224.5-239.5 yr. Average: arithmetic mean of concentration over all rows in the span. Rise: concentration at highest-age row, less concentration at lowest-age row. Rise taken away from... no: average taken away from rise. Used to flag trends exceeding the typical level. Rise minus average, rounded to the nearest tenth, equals -13.2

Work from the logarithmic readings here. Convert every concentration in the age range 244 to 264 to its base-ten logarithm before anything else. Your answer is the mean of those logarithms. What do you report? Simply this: 1.12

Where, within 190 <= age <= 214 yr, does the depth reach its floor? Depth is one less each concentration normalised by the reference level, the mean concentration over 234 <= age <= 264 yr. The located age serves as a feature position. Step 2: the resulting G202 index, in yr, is 192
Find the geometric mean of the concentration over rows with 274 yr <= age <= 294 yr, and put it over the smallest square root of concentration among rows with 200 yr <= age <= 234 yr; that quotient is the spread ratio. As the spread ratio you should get 3.93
